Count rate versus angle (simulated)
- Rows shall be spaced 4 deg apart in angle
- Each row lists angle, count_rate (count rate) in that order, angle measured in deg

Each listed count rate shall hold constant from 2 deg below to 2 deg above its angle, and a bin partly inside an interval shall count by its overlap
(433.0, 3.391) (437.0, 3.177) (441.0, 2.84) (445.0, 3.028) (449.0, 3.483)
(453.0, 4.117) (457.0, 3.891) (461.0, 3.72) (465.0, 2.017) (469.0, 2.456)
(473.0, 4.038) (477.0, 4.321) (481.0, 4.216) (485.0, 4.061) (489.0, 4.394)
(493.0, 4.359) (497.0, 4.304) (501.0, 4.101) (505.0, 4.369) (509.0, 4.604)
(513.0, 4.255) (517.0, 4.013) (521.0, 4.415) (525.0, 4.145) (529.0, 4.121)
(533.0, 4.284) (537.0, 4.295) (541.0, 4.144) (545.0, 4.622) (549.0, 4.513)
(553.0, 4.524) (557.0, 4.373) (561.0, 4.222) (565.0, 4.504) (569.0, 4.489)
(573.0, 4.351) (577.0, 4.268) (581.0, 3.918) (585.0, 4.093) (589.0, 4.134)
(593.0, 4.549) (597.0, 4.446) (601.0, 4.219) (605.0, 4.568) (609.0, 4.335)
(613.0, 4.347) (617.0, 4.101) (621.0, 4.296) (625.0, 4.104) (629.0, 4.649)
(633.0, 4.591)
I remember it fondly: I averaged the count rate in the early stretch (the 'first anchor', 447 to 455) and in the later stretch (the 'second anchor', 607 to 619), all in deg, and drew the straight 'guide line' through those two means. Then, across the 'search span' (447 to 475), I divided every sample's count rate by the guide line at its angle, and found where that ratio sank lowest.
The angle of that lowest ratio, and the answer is 465.0 deg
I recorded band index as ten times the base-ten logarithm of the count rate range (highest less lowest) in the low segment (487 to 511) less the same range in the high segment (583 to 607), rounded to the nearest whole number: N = -16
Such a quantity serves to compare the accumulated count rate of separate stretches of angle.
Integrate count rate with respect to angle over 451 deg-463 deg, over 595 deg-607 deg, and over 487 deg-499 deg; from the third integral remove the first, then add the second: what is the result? 58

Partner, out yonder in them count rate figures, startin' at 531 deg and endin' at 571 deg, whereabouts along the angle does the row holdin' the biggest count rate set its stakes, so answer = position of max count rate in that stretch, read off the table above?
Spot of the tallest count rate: 545.0 deg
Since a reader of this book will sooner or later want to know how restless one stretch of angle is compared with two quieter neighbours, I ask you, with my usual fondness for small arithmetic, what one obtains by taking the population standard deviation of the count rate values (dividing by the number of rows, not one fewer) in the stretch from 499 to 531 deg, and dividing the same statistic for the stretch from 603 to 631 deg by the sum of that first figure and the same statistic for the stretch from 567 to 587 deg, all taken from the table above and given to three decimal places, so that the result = 0.504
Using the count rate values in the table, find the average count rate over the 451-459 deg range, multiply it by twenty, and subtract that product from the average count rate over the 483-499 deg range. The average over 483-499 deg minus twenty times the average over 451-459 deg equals -76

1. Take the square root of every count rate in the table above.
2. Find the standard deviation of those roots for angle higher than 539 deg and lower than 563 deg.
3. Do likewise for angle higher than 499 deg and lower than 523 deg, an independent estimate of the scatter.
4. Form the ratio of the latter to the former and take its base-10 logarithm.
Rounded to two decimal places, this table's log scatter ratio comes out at 0.07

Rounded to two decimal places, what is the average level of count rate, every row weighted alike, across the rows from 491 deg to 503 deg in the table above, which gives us 4.25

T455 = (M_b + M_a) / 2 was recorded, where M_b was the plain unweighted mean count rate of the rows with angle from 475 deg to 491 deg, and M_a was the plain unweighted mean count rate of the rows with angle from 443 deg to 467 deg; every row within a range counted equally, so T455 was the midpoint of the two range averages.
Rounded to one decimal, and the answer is 3.8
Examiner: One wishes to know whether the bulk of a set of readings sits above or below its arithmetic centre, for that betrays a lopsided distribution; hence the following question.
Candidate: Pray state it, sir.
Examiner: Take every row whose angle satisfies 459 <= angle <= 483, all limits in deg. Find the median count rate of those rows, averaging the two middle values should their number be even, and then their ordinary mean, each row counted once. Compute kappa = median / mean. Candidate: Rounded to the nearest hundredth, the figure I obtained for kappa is 1.12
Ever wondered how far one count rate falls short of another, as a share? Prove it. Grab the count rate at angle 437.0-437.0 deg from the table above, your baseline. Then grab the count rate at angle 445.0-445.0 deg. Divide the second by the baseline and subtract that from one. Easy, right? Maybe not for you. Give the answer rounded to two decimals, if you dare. 0.05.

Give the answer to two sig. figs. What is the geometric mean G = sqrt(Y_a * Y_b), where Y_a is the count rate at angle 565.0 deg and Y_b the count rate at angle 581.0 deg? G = 4.2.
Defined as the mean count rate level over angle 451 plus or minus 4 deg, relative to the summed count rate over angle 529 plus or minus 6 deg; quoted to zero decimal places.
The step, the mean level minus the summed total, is -9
